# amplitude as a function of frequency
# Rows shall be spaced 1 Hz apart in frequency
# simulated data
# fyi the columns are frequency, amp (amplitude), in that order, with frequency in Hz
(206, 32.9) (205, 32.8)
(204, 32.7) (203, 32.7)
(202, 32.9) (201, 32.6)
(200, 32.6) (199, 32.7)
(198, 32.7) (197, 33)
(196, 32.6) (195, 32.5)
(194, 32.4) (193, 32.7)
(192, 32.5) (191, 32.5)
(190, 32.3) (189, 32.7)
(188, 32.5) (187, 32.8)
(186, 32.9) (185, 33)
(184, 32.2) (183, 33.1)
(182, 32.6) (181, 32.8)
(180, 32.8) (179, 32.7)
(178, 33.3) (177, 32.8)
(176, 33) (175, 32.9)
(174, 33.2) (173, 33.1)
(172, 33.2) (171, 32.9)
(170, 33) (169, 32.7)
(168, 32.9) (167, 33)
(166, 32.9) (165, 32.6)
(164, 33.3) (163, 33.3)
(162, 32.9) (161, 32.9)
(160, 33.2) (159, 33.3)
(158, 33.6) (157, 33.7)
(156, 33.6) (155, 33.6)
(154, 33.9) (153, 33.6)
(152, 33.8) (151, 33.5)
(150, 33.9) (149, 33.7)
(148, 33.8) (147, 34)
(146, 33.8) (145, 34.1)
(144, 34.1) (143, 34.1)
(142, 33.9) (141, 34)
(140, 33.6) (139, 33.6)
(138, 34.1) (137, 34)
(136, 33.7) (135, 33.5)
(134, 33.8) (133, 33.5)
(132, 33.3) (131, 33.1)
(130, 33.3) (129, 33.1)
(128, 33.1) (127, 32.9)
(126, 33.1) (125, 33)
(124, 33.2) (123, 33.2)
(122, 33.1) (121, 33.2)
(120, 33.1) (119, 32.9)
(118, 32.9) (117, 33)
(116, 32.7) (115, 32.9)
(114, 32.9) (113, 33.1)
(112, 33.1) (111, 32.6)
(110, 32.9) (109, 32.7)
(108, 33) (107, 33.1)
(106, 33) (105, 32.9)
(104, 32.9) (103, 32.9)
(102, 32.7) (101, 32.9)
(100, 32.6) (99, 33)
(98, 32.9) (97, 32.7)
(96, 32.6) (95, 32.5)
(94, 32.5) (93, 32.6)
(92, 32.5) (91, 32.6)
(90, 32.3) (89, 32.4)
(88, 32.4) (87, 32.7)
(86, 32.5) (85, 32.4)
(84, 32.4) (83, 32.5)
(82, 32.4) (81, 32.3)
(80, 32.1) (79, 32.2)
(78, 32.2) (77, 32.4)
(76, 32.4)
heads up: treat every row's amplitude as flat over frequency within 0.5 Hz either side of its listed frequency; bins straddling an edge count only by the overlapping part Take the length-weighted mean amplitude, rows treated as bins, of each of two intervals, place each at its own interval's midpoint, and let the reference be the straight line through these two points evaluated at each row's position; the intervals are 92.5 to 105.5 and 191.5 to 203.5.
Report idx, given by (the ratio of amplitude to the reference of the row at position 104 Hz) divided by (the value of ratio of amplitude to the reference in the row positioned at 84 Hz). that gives 1.02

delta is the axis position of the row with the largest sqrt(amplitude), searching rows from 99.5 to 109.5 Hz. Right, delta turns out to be 107 Hz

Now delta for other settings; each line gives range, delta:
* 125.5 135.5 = 134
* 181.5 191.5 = 183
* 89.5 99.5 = 99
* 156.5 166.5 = 157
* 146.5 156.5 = 147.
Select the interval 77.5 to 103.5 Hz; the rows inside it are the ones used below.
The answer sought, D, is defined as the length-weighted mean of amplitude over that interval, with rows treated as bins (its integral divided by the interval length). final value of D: 32.5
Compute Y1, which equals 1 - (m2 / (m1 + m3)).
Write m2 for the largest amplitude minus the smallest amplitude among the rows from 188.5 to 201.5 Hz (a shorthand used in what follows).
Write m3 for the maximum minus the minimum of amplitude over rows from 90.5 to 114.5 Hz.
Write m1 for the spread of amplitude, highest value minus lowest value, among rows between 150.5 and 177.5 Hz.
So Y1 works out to 0.63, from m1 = 1.30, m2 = 0.70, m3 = 0.60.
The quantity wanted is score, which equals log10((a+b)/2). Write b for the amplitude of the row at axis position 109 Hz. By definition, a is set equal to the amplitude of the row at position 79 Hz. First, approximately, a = 32.2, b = 32.7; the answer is 1.511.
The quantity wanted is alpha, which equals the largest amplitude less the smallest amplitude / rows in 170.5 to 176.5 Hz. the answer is 0.30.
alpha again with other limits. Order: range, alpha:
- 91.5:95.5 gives 0.10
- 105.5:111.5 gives 0.50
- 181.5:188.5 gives 0.90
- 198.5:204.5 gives 0.30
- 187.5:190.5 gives 0.40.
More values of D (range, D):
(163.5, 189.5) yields 32.9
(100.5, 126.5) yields 33.0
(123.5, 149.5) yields 33.6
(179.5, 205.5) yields 32.7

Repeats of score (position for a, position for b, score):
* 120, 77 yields 1.515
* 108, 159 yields 1.520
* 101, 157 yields 1.522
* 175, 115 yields 1.517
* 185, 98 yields 1.518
